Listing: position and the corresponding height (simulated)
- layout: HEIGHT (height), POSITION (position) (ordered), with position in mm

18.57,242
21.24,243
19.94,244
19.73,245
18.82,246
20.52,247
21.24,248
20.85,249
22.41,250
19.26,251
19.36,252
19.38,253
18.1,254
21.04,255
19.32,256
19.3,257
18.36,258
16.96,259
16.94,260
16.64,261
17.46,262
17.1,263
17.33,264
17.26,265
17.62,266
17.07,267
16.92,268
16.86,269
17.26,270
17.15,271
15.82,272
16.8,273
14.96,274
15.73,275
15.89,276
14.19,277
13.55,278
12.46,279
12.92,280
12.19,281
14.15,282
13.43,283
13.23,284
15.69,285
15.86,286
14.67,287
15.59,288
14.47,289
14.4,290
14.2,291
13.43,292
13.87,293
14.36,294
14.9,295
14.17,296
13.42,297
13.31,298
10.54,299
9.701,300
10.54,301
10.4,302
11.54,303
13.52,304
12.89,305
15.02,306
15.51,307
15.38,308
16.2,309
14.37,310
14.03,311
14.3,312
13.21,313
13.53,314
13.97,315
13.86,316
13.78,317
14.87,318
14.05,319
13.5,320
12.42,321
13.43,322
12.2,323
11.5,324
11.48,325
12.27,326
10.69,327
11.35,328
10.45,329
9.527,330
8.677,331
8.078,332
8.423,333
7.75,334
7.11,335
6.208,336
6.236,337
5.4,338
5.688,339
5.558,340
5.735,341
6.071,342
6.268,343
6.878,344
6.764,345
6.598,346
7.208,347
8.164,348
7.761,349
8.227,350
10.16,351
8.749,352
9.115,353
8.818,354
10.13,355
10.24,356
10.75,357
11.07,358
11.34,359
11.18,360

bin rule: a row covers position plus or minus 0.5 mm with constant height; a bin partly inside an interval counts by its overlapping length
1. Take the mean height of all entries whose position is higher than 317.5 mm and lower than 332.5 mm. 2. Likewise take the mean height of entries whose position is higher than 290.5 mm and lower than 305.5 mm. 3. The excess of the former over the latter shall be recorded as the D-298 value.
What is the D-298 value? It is -1.1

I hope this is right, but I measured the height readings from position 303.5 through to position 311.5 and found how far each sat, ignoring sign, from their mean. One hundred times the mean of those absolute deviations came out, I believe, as 91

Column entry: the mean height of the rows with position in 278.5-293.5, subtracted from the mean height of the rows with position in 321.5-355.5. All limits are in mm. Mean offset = -5.5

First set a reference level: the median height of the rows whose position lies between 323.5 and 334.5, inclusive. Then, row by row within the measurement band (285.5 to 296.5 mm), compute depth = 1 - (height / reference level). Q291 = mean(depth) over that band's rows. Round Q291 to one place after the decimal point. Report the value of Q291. -0.4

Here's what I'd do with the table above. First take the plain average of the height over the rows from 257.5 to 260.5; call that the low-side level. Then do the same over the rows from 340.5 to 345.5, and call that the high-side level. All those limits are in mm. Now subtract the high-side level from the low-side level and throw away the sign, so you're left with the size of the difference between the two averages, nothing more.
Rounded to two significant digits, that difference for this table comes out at 11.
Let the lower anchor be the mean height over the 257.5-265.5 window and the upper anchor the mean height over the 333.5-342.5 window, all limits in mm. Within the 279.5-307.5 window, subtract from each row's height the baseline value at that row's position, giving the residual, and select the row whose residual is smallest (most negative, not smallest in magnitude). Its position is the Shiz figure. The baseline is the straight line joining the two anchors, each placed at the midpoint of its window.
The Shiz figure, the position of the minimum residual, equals 281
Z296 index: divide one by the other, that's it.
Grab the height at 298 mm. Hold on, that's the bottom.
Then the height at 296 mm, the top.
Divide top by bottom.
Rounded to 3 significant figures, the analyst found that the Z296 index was 1.06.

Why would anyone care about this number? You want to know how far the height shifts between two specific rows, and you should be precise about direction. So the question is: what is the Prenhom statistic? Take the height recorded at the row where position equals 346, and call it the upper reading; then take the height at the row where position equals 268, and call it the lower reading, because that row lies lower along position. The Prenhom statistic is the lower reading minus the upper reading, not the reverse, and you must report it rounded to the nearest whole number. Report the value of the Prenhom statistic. 10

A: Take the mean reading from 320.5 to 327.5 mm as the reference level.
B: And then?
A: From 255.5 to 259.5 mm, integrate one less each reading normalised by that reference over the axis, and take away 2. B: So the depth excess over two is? -4.2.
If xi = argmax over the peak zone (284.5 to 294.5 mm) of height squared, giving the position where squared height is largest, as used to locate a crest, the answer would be 286 mm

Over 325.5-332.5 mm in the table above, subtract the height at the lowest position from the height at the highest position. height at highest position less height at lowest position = -4.2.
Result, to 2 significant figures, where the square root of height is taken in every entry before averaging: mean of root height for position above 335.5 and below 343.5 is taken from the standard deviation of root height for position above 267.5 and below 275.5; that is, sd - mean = -2.3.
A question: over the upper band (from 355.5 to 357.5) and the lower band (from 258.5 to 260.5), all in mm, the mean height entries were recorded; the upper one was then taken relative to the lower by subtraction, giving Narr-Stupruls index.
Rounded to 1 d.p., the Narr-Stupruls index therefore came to -6.5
